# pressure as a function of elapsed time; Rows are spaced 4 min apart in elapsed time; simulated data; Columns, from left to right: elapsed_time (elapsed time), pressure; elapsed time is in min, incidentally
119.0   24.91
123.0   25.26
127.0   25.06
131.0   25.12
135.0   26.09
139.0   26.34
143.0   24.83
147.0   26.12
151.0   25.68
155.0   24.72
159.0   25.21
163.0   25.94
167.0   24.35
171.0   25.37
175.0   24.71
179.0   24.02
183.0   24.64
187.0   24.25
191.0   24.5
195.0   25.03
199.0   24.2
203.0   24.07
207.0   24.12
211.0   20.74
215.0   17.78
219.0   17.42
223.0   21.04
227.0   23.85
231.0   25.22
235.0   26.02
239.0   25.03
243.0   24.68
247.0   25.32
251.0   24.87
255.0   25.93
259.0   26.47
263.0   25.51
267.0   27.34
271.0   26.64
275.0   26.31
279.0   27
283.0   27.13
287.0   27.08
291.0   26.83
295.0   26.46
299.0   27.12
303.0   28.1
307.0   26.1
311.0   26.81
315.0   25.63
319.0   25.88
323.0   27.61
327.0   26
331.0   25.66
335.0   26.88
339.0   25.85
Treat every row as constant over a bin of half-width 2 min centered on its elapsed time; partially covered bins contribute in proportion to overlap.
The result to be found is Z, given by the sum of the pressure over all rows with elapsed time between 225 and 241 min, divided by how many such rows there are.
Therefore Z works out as 25.0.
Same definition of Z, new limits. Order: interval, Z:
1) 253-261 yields 26.2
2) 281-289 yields 27.1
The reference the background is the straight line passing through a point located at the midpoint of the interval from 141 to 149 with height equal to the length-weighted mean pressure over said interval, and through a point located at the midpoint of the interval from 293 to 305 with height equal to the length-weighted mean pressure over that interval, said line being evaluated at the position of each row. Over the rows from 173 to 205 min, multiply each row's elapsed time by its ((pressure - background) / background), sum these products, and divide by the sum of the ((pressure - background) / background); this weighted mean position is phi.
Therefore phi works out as 189.9 min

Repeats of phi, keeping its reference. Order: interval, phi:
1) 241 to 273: 250.8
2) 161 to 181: 174.5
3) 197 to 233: 215.9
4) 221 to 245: 229.8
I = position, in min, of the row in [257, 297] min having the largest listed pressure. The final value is 267.0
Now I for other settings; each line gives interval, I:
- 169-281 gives 267.0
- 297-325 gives 303.0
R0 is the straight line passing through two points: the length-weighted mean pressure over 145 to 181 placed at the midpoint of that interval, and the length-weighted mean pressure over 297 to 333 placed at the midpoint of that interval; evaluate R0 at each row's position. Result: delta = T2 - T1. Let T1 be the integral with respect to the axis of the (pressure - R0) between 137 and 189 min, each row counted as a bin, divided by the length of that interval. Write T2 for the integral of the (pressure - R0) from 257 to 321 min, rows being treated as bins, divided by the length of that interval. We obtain 0.4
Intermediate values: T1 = 0.0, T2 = 0.3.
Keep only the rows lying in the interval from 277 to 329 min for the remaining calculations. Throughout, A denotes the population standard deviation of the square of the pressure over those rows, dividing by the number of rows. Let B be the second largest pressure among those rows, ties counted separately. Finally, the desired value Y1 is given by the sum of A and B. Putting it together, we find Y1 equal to 64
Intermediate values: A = 37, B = 27.61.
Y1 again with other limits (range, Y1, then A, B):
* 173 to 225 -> 134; 109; 24.71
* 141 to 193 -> 58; 32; 25.94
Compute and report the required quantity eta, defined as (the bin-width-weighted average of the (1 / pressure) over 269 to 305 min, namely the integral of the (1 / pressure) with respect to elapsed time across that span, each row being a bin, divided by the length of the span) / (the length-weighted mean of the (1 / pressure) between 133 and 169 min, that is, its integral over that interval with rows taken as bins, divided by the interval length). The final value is 0.94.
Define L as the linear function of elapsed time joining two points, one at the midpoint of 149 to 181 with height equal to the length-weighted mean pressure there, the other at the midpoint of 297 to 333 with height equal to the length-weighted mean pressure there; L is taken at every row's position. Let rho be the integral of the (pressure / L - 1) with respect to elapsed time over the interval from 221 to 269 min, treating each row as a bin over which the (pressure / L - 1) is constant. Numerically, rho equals -1.3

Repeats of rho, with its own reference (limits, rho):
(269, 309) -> 0.9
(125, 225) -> -4.1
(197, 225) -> -4.5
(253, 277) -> 0.3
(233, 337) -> 0.3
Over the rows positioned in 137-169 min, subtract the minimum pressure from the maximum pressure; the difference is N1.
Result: 2.0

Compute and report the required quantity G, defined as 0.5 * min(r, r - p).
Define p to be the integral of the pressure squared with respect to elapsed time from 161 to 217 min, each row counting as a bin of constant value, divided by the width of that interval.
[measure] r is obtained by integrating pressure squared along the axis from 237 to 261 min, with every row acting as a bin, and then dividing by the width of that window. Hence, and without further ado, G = 36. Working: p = 572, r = 645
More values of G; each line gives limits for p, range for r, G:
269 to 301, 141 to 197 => -48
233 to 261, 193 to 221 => -80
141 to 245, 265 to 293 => 72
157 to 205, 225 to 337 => 39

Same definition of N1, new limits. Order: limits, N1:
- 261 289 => 1.8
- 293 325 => 2.5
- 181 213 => 4.3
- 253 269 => 1.8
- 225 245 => 2.2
